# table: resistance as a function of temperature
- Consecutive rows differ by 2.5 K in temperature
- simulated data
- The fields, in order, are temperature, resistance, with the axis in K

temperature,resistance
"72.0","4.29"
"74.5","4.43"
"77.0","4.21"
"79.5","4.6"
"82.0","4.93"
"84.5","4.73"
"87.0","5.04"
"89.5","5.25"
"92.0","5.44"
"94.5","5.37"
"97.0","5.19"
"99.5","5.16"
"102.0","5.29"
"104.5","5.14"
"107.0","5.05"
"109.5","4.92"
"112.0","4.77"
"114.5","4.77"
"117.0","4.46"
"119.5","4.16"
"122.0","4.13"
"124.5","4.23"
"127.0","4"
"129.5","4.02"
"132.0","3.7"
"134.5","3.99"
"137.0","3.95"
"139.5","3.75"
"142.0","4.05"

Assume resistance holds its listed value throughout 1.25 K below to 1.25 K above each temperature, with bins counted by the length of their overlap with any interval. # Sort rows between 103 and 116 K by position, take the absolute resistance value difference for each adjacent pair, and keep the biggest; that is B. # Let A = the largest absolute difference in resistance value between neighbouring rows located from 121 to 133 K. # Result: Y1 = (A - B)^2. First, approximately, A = 0.320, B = 0.150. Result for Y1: 0.029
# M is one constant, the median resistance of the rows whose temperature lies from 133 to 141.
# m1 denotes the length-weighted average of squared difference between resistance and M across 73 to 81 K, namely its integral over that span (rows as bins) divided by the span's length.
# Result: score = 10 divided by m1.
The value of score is 39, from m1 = 0.3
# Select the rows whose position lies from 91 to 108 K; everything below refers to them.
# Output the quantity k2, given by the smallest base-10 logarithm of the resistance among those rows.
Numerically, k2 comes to 0.70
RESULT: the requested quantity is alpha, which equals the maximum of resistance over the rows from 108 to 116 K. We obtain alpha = 4.92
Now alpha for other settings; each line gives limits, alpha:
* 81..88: 5.04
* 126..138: 4.02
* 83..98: 5.44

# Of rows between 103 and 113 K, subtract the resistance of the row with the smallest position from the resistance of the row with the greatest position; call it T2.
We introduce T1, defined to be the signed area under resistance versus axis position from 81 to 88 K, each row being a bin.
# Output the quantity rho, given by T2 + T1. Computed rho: 34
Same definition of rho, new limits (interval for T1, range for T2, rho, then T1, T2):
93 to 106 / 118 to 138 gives 68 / 68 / -0.2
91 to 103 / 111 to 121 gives 63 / 63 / -0.6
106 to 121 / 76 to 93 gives 71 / 70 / 1.2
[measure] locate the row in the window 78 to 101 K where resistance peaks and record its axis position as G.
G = 92.0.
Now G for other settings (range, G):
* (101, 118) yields 102.0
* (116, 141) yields 117.0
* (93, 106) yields 94.5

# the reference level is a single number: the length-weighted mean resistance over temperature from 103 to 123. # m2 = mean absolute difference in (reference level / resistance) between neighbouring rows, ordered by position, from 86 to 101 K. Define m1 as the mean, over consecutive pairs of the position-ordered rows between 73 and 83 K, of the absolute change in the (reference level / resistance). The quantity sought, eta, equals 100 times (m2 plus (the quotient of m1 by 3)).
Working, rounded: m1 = 0.07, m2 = 0.02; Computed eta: 4.7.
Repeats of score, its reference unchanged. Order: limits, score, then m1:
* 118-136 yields 285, 0.0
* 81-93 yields 8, 1.3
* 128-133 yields 326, 0.0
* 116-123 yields 91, 0.1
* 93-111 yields 7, 1.5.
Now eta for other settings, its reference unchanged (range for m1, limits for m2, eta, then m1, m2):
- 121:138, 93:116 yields 3.6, 0.05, 0.02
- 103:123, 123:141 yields 6.7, 0.03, 0.06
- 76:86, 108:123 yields 5.9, 0.07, 0.04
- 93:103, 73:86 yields 7.1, 0.02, 0.06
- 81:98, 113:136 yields 6.7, 0.04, 0.06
